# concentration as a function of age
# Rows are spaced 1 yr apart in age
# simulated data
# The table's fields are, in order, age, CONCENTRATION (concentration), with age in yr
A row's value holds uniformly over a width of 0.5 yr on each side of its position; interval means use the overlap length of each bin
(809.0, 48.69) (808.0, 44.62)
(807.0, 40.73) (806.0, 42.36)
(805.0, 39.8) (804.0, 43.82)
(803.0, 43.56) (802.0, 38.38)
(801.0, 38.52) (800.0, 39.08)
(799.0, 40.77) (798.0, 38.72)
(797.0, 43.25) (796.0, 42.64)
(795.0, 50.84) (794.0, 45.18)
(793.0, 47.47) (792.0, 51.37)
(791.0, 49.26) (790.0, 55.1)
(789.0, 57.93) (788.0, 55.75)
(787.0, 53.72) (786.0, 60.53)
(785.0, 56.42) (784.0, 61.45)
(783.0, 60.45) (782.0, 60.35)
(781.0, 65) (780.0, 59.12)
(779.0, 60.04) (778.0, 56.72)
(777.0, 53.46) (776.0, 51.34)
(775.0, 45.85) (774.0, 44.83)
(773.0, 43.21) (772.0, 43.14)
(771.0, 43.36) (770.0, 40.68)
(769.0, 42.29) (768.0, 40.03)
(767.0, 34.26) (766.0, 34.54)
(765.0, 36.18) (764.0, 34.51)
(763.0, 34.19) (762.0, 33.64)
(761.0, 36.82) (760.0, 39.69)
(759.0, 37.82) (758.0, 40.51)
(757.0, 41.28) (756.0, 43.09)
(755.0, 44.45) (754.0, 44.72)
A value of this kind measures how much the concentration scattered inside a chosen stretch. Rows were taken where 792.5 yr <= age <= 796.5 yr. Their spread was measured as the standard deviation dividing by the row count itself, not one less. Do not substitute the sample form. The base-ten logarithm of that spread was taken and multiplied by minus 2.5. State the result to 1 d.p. -1.2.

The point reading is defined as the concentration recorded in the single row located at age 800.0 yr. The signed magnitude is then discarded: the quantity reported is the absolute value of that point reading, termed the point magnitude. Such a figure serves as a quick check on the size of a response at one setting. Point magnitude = 39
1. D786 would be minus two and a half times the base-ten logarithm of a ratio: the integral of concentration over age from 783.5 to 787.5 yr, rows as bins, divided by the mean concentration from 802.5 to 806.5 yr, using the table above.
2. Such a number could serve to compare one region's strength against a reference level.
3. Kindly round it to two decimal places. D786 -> -1.85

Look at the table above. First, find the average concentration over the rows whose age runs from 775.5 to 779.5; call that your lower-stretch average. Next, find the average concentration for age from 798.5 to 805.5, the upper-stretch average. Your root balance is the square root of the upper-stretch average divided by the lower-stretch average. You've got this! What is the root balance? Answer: 0.86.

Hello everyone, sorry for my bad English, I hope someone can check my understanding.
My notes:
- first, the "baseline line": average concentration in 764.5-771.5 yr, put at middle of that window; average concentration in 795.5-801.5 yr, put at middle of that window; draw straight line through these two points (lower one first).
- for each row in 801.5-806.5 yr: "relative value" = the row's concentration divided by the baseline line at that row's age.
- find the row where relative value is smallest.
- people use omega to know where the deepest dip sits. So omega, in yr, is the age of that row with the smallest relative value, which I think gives 802.0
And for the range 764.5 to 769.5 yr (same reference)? 767.0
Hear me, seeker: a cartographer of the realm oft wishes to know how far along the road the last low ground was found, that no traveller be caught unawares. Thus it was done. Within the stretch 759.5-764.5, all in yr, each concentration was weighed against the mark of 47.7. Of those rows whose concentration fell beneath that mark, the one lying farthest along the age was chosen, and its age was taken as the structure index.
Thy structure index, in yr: 764.0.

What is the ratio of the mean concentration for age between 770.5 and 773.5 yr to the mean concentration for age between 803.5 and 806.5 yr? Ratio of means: 1.03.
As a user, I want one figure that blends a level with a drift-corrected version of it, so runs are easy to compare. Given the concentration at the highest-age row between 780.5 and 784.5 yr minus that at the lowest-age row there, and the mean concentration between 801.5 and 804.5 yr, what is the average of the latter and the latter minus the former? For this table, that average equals 44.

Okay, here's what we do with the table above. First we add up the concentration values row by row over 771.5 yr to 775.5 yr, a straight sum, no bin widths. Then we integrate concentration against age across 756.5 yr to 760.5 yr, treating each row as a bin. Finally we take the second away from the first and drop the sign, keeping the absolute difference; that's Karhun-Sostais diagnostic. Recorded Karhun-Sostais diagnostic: 18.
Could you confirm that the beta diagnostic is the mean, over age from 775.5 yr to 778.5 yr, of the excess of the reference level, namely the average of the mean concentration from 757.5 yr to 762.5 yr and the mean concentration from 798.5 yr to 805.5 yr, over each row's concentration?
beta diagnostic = -15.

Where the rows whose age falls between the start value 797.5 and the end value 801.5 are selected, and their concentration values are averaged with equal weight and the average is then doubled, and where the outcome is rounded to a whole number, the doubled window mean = 79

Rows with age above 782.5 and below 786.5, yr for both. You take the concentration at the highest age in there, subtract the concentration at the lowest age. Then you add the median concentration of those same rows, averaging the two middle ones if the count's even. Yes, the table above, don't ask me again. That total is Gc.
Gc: 61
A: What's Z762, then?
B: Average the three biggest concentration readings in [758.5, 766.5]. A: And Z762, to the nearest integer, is 38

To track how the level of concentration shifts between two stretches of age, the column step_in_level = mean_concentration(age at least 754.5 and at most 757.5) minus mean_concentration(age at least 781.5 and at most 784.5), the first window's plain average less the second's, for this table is -18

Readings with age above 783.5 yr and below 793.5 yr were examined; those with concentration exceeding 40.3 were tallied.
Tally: 10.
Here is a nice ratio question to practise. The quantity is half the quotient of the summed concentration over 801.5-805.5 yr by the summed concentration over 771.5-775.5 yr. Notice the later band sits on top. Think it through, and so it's 0.47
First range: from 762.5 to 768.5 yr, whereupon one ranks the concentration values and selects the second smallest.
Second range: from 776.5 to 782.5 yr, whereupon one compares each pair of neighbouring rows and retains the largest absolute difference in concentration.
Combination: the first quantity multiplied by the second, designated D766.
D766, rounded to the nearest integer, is 201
